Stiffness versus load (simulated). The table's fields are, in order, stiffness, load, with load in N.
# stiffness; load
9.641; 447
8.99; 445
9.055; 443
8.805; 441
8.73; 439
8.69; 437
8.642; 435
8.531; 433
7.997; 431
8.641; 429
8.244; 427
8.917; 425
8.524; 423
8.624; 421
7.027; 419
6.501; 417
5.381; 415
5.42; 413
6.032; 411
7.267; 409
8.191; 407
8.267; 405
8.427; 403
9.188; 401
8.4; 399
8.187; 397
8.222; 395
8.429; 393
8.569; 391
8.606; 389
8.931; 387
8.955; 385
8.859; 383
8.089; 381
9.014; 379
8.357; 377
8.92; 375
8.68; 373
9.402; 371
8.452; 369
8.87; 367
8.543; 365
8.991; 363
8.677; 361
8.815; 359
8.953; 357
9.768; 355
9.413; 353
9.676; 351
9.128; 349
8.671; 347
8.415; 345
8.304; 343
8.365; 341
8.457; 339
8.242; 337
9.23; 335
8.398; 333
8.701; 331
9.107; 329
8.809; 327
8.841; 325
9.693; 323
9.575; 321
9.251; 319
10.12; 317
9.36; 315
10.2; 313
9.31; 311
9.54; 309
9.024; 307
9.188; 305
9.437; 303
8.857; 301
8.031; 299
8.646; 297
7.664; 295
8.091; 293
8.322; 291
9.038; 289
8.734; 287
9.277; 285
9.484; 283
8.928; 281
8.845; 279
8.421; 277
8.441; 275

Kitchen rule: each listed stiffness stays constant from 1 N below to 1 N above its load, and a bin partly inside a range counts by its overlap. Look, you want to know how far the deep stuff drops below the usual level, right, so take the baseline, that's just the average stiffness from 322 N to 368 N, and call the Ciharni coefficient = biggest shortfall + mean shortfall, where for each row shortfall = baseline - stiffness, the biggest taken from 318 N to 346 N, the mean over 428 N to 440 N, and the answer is 0.96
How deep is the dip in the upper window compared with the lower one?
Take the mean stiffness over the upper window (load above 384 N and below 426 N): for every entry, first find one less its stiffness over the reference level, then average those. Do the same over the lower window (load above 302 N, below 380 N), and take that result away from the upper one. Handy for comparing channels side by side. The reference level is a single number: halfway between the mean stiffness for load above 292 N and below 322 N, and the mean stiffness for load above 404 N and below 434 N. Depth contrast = 0.13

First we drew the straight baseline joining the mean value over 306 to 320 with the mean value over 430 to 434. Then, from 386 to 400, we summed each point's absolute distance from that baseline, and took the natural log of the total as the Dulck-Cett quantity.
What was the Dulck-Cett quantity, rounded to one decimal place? 0.6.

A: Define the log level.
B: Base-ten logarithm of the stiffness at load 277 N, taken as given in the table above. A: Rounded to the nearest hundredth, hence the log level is 0.93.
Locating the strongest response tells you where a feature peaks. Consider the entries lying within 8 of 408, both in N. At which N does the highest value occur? 401 N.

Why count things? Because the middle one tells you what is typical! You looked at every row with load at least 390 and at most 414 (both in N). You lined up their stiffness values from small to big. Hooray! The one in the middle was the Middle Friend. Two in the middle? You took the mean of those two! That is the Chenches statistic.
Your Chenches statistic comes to 8.24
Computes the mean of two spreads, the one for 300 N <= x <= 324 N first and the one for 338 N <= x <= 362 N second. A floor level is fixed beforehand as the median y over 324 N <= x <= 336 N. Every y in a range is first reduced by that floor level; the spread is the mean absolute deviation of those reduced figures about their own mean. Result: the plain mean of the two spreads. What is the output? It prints 0.36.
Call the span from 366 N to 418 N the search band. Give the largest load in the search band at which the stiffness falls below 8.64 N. 417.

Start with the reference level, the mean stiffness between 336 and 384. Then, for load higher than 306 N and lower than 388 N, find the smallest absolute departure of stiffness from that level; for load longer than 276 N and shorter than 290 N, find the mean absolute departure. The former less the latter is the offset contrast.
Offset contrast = -0.3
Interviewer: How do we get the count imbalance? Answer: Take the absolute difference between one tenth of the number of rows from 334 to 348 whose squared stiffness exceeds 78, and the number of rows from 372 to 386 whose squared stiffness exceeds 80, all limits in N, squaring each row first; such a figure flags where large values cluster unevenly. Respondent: 1.9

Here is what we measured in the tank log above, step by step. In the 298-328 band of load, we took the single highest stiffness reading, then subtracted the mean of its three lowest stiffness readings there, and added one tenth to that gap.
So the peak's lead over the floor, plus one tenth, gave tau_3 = 1.7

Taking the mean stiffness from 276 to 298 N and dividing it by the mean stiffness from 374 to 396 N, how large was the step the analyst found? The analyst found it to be 1.01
